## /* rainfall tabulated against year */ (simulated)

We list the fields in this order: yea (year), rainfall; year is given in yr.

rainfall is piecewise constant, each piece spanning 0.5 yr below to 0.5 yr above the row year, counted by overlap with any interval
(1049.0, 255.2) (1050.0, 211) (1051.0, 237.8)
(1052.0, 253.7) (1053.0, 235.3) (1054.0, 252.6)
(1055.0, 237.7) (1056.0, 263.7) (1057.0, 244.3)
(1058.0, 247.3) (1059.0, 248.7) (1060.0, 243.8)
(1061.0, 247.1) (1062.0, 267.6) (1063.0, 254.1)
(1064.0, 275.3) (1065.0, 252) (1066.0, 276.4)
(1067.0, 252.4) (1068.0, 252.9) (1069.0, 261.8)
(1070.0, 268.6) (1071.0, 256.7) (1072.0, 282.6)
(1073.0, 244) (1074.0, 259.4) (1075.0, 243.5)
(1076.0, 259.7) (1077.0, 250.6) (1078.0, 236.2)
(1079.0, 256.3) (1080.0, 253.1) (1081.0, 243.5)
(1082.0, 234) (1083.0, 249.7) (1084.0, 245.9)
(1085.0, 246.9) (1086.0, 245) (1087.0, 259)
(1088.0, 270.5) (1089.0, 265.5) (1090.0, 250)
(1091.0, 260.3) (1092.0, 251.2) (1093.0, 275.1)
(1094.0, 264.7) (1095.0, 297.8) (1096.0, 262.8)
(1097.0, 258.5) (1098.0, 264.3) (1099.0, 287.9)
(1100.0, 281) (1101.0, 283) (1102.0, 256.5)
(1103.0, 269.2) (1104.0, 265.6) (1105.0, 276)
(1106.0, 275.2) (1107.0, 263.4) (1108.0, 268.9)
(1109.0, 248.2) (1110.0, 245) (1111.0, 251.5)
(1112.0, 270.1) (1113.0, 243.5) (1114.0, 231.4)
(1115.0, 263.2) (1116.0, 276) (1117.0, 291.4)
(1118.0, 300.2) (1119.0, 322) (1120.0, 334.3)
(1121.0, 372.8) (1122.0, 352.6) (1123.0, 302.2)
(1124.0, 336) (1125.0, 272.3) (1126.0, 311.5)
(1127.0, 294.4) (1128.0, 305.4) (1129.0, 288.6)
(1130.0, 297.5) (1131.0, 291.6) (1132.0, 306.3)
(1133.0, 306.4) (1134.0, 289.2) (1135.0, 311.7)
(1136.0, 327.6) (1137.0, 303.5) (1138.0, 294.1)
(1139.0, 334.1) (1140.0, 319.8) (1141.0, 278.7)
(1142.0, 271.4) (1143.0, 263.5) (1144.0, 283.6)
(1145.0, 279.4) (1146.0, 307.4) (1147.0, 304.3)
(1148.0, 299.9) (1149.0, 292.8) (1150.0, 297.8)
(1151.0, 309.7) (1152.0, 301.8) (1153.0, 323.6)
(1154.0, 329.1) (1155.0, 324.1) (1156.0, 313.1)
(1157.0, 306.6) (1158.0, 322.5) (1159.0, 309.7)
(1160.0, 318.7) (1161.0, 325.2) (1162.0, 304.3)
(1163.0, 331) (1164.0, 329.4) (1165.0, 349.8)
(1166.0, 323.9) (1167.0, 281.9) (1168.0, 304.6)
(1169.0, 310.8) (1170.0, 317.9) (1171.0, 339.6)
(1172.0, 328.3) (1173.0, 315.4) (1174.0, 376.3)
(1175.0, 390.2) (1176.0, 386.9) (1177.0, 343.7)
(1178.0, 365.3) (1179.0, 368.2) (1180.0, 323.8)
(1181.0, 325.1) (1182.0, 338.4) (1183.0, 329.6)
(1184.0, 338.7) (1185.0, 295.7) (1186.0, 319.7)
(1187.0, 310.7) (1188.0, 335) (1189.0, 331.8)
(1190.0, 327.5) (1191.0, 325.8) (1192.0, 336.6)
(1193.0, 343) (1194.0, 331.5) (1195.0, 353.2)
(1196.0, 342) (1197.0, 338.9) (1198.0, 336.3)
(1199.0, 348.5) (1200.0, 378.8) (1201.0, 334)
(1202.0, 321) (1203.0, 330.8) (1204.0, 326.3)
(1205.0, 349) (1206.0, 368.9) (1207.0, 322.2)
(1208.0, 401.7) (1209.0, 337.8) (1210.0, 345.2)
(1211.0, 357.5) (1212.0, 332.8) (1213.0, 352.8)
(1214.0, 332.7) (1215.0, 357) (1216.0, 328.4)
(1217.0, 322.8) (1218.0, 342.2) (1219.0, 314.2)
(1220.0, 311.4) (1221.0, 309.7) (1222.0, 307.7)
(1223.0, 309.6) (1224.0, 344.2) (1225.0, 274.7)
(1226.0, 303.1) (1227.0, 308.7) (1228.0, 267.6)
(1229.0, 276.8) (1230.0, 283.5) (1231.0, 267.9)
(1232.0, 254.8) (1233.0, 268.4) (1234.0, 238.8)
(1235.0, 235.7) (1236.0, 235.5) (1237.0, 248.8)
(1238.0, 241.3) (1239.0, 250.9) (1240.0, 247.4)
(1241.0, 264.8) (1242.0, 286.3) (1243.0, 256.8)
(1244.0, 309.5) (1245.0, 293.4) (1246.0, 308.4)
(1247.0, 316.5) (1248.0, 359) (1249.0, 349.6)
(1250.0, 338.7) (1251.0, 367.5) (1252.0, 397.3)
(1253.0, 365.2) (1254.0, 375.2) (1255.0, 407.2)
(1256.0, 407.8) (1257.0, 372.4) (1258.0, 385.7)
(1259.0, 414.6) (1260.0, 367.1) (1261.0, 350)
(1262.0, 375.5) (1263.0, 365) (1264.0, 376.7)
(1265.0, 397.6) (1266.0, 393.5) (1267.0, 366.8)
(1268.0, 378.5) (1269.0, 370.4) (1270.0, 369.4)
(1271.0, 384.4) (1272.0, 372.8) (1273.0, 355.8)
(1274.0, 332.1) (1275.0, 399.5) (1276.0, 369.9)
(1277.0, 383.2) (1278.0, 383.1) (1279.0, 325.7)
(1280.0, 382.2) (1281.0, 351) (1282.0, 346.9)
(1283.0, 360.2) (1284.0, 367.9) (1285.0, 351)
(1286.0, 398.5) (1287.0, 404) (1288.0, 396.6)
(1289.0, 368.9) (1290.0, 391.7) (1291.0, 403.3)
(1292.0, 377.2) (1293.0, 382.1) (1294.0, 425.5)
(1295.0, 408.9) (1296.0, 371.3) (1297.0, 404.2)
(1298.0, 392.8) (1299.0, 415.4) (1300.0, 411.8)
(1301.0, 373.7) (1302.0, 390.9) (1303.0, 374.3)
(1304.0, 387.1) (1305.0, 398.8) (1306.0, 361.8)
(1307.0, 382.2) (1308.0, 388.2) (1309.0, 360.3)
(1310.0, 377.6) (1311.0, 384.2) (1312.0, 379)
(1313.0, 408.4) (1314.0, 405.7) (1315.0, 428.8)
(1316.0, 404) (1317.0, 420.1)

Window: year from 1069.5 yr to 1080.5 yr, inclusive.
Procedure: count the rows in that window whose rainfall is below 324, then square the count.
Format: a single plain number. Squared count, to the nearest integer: 121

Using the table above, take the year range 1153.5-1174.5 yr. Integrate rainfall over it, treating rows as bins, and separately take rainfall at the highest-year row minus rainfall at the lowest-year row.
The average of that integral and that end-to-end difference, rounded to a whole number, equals 3405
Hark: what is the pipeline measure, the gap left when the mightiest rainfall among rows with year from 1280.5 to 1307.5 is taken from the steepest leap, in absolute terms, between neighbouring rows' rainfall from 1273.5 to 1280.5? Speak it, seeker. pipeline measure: -358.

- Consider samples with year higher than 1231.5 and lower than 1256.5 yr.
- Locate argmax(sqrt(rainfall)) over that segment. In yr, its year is 1256.0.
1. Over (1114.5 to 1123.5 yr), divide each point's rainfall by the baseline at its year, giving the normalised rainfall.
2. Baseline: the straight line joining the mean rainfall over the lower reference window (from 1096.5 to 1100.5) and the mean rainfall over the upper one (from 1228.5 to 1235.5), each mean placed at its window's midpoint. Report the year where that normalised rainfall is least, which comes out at 1115.0 yr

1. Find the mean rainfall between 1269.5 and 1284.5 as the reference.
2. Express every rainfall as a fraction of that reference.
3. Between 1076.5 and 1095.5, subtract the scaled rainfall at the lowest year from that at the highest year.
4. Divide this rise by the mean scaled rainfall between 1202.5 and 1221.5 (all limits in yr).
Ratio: 0.139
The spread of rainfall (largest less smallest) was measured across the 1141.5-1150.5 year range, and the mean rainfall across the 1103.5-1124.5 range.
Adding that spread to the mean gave 329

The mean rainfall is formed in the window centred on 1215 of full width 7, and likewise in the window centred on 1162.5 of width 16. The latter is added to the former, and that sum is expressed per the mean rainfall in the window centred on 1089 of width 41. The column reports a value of 2.5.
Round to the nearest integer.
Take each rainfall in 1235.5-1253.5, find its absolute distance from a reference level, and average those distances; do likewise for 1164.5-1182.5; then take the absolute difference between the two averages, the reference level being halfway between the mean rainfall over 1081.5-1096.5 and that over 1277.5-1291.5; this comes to 17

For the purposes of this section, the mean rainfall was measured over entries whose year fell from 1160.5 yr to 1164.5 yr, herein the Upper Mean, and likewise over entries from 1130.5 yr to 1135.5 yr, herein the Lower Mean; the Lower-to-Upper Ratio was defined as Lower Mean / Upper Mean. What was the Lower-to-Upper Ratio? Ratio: 0.93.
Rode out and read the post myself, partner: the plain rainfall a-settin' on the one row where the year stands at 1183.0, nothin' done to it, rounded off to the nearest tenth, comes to 329.6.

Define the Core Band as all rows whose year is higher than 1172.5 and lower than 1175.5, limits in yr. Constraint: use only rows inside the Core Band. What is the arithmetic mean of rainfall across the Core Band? 361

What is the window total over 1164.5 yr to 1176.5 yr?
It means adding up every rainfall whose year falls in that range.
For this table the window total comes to 4026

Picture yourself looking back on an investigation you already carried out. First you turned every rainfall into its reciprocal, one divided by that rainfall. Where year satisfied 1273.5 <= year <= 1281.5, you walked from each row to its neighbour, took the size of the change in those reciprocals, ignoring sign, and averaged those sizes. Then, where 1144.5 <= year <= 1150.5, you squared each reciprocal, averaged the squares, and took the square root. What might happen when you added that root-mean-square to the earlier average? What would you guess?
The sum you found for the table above 0.0037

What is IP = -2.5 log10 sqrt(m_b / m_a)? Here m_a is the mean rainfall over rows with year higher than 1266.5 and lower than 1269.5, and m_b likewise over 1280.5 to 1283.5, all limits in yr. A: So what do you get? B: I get 0.03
